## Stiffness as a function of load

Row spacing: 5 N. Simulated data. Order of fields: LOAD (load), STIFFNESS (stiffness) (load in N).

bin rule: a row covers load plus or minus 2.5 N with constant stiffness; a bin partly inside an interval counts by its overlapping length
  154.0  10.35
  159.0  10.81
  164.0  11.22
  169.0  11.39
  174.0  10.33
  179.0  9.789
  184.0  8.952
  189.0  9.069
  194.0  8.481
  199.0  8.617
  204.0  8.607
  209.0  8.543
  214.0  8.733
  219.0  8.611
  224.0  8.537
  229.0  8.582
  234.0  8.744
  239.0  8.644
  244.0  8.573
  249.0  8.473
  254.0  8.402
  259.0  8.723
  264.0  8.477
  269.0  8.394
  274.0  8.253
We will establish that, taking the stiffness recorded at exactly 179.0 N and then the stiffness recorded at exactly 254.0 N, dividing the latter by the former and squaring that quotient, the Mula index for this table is 0.737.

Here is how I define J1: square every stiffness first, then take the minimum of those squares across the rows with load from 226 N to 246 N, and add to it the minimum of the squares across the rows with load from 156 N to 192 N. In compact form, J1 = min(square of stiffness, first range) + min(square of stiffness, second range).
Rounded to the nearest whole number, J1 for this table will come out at 154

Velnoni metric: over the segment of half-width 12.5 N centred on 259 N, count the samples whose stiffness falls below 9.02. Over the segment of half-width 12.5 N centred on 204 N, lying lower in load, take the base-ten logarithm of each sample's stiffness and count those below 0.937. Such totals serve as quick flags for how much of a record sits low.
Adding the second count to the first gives 9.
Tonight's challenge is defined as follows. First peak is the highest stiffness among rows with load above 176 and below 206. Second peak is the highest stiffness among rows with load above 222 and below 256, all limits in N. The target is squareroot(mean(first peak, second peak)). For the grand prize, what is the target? 3.04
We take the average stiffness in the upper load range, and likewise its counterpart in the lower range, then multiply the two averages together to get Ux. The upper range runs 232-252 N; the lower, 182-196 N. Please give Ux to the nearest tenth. 76.0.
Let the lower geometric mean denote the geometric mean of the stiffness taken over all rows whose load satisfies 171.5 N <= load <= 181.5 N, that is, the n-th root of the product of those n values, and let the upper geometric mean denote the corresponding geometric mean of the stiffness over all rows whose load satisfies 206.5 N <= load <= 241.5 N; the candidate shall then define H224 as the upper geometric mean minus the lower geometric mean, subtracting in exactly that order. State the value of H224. -1.4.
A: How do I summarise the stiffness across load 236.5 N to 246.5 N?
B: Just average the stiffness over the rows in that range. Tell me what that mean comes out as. 8.61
